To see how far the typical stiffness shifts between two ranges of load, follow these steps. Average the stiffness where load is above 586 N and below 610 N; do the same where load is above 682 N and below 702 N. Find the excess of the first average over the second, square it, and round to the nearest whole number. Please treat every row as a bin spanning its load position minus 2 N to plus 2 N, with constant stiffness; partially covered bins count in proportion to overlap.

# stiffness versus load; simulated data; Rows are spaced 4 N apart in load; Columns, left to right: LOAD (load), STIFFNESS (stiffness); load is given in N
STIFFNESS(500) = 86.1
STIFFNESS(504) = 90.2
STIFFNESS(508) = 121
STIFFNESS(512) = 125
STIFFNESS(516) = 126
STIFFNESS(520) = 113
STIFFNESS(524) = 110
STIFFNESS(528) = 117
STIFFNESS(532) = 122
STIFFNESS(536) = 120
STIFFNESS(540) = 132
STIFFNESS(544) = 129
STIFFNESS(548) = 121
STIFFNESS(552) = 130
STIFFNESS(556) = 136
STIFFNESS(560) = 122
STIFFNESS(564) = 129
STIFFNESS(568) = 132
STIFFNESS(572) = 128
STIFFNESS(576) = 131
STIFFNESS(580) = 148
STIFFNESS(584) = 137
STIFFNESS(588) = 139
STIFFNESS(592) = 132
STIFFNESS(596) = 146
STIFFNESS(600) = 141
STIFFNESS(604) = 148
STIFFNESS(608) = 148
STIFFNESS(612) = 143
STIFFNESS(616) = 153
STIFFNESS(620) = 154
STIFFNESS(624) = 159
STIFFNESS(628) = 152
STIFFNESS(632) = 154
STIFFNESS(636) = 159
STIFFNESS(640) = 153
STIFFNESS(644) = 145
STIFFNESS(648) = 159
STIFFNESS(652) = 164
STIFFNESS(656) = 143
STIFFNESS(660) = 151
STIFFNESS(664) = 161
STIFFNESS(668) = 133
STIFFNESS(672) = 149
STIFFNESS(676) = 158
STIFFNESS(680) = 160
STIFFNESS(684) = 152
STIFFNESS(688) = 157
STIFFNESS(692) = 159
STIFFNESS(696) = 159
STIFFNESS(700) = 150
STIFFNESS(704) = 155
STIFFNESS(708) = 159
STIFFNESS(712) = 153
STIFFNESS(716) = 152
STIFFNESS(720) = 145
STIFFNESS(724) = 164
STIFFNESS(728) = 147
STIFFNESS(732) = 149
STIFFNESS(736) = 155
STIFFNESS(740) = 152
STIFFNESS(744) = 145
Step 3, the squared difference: 171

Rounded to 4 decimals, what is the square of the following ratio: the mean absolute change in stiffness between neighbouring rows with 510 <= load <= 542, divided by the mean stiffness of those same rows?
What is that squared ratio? 0.0026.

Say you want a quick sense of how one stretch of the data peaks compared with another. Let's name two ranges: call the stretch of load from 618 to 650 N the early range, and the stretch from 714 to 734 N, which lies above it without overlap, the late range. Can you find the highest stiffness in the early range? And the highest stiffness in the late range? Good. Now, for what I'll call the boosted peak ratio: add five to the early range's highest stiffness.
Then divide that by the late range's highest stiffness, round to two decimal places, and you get 1.00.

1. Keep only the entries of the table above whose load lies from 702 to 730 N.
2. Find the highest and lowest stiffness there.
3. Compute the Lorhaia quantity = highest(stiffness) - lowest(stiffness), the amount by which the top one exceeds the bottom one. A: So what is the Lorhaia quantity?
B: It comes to 19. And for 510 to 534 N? 16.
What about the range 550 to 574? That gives 14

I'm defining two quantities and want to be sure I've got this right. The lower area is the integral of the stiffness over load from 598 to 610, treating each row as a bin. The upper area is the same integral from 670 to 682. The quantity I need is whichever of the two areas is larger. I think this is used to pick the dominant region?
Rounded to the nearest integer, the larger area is 1868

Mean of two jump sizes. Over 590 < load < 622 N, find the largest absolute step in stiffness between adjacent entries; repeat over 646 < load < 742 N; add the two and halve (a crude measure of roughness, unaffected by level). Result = 21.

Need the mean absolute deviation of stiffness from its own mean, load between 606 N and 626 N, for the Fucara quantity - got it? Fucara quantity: 4.7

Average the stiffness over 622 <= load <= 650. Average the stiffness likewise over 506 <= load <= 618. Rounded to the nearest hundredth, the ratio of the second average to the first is 0.85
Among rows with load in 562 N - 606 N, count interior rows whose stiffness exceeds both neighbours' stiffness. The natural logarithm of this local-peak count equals 1.4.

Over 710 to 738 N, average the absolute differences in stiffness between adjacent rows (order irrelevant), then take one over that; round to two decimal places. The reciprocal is 0.12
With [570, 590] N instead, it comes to 0.12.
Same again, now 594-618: 0.19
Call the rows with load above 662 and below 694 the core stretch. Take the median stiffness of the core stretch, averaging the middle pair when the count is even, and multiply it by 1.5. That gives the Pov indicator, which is 236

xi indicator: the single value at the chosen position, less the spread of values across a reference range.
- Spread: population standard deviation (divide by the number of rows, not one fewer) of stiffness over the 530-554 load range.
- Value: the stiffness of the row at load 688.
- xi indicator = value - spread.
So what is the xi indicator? 152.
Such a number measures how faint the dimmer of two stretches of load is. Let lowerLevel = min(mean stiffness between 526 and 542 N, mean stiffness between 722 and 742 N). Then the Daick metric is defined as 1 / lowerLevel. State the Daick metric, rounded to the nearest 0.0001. 0.0081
